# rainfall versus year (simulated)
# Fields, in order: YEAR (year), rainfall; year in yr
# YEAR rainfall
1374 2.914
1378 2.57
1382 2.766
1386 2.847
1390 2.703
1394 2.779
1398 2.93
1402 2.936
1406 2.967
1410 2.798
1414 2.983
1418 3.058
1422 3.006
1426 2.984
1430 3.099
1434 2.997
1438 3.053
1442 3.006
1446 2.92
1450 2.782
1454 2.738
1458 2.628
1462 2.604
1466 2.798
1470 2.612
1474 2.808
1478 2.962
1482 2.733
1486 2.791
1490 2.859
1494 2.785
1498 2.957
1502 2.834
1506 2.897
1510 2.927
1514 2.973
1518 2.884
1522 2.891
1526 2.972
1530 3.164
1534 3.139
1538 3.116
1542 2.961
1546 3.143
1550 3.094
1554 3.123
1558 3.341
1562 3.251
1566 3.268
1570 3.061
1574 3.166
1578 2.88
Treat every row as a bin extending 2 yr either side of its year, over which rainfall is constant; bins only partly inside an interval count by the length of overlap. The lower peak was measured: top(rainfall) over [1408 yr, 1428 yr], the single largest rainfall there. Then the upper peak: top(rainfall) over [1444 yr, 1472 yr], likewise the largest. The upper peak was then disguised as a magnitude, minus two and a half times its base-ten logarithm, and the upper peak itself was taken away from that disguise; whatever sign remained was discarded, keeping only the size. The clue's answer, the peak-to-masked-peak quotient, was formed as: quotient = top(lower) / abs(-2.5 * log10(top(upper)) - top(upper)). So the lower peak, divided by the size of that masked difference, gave 0.749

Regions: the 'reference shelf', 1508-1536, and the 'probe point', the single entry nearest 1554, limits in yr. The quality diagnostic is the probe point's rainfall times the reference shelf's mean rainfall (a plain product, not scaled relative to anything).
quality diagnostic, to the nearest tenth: 9.3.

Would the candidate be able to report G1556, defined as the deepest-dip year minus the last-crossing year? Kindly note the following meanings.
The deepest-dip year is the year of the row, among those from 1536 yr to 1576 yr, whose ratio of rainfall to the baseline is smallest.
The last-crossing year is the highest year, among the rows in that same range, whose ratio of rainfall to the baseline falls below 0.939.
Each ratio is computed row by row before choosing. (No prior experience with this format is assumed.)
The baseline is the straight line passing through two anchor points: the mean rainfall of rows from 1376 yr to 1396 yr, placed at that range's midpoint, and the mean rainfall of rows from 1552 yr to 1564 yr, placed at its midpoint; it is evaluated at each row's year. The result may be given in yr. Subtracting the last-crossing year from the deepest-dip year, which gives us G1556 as -28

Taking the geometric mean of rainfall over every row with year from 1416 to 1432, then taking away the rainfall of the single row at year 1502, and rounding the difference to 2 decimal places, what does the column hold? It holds 0.20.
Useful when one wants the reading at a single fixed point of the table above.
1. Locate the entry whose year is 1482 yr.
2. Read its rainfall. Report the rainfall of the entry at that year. 2.733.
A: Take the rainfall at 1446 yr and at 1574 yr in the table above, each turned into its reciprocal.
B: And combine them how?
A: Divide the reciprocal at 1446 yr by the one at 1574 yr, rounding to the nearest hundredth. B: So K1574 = 1.08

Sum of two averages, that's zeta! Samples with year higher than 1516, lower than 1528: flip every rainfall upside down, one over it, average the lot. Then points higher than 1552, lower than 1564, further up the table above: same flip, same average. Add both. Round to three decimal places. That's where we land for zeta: 0.652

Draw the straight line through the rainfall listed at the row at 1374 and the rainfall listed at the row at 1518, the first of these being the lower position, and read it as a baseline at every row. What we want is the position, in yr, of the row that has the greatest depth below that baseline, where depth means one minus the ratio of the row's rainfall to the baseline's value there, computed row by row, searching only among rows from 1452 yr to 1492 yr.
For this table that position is 1462 yr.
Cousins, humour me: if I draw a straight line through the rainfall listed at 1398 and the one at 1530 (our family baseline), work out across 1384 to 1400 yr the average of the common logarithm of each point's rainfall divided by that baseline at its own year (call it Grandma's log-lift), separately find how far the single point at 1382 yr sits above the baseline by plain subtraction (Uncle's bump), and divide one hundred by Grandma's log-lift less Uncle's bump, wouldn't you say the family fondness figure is 836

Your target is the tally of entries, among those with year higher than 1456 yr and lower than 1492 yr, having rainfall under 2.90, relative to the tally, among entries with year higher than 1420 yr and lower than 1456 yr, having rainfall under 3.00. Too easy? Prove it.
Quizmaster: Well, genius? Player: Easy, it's 1.6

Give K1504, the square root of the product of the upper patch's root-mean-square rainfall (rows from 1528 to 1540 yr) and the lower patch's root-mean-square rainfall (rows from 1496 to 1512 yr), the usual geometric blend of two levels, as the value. 3.02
